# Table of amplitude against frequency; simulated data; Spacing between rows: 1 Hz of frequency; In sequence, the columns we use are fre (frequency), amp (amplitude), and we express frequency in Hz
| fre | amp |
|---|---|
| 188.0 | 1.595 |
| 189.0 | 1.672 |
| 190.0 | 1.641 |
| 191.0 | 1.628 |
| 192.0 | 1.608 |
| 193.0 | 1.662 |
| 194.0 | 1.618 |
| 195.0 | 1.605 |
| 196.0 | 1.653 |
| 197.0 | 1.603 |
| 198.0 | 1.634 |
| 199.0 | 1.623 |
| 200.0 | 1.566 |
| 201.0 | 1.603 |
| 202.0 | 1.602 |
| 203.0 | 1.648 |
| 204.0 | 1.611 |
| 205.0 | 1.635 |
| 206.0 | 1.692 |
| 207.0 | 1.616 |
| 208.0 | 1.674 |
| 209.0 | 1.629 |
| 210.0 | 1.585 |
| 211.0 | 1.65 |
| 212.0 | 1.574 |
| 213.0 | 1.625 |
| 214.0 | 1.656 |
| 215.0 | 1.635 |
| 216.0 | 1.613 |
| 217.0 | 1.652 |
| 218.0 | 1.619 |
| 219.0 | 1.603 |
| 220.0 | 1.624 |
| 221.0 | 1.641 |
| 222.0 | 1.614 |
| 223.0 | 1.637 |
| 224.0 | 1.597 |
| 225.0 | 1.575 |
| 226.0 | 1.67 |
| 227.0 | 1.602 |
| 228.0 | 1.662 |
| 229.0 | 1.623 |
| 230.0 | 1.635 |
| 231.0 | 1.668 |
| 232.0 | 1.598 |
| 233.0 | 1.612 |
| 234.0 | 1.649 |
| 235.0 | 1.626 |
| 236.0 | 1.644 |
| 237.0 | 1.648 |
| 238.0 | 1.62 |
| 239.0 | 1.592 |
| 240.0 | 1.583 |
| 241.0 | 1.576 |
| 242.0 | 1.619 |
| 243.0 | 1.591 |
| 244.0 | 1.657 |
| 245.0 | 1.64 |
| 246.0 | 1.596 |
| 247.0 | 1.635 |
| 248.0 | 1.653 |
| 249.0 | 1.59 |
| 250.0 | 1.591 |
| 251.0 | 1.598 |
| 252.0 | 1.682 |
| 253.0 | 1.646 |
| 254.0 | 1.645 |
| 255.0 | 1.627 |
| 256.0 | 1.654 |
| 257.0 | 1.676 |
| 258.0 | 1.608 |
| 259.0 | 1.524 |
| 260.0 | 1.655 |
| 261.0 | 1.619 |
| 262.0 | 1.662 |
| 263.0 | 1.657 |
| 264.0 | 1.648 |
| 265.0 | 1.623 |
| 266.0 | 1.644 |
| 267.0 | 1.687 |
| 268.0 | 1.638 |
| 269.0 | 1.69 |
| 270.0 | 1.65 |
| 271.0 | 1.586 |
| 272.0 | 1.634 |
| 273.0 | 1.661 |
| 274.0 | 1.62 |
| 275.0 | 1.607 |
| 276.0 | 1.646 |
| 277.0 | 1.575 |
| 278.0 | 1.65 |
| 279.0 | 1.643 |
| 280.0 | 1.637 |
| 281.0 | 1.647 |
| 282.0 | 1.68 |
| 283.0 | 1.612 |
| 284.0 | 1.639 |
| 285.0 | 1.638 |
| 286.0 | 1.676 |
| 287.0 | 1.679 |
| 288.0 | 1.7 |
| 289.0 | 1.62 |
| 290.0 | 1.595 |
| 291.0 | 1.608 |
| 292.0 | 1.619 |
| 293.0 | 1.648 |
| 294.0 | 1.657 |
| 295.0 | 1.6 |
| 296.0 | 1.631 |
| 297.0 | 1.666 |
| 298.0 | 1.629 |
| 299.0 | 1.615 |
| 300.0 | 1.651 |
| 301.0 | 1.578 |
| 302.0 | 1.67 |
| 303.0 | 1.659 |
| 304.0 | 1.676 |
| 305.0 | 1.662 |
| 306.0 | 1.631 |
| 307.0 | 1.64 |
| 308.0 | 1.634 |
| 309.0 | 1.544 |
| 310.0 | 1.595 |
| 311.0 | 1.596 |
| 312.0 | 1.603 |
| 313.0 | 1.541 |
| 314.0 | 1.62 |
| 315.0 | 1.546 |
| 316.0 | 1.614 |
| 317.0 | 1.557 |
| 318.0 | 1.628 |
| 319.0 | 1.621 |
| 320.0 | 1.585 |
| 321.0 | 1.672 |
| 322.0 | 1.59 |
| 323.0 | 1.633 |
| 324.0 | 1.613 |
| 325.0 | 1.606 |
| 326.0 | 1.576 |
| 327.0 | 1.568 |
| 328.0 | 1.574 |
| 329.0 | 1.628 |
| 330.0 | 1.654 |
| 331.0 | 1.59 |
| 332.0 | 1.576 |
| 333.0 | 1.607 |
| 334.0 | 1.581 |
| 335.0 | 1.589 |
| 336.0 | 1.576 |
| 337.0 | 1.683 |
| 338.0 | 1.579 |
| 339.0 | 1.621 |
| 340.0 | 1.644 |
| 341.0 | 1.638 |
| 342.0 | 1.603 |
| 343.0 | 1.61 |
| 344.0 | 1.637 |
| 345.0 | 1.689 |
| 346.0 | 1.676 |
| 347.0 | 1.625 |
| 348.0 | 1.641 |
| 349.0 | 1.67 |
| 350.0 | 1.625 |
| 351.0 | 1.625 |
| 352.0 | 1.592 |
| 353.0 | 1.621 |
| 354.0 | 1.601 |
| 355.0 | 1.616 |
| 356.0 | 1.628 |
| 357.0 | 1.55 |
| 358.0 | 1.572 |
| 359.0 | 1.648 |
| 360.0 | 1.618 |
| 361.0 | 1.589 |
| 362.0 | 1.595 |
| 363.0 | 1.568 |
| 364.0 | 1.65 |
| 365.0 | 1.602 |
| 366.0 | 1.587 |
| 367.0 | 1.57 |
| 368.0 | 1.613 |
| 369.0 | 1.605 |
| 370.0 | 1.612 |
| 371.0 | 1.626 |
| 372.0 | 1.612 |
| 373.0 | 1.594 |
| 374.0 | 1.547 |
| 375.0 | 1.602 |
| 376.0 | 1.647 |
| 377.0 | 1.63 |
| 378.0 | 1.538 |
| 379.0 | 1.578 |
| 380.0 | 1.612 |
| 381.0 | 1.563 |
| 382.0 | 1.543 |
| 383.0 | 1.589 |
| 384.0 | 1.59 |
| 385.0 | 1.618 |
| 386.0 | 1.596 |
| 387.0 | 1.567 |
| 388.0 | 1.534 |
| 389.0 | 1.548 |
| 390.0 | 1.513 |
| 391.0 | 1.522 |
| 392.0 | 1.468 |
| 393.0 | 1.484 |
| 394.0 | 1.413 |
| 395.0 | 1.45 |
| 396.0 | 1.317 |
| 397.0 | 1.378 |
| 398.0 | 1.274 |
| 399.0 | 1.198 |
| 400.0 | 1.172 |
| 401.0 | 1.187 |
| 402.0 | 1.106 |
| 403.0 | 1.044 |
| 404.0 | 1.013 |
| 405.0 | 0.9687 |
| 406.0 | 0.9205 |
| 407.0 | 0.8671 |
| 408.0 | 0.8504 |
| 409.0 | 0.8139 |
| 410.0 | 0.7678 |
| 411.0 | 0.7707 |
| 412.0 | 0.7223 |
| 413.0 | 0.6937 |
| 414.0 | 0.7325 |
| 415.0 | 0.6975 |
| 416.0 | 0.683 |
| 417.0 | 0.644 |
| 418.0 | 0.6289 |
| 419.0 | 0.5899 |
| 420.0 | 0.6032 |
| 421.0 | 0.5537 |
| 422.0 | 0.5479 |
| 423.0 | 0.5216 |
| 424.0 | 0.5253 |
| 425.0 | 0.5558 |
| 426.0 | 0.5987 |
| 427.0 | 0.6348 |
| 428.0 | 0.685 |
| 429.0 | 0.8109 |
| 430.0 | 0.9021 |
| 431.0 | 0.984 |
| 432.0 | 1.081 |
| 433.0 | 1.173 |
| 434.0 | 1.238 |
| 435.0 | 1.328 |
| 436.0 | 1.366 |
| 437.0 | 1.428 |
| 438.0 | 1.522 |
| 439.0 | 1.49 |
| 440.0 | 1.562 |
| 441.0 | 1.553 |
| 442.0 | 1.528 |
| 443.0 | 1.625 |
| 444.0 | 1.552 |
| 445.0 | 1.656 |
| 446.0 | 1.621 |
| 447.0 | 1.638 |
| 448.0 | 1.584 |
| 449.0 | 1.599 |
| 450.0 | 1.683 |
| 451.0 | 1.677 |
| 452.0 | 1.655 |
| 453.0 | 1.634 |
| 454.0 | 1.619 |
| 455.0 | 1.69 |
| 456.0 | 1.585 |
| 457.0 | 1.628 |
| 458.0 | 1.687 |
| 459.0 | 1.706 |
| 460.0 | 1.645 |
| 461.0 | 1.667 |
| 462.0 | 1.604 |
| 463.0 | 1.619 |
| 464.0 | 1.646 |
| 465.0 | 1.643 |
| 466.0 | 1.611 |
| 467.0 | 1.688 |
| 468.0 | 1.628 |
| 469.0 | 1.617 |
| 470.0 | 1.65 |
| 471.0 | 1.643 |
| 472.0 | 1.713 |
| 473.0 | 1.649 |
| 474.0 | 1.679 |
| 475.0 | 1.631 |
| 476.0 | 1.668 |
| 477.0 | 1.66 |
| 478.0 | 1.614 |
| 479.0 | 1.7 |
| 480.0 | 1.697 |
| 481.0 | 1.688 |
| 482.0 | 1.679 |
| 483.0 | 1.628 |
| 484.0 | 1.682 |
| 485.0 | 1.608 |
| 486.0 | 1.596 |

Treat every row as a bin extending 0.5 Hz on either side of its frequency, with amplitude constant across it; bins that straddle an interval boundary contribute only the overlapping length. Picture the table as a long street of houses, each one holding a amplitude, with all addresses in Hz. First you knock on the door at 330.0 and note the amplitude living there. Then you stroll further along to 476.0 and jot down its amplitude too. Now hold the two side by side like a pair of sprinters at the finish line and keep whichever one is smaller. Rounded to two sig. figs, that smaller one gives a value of 1.7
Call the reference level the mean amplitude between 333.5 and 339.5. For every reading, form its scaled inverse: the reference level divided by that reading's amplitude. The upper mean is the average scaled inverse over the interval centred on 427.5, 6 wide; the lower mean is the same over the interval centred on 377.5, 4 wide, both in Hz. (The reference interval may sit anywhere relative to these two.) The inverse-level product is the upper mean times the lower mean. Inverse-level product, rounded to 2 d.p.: 2.38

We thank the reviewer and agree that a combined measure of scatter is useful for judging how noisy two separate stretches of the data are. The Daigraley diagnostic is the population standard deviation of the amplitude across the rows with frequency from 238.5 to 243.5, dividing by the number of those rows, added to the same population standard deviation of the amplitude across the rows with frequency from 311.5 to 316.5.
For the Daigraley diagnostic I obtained 0.049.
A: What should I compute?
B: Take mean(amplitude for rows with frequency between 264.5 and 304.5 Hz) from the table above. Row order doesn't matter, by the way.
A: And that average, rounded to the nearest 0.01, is 1.64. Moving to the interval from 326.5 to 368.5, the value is 1.61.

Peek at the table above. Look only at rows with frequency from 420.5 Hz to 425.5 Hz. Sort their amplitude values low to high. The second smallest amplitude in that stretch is 0.5253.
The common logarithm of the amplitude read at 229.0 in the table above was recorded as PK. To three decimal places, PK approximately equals 0.210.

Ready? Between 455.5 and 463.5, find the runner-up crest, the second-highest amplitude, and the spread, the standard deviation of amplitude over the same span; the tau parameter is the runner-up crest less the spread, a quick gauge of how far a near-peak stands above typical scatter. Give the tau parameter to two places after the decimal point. 1.65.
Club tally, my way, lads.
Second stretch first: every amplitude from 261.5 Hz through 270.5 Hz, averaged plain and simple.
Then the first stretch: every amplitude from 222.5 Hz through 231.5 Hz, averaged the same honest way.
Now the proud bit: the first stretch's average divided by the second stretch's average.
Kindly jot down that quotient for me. 1.0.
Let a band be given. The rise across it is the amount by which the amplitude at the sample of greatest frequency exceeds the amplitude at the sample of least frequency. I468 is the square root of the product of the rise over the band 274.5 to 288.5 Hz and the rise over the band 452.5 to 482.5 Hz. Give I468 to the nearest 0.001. 0.065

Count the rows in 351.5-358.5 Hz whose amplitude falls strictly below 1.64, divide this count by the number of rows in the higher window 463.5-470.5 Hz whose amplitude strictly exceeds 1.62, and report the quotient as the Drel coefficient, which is 1.4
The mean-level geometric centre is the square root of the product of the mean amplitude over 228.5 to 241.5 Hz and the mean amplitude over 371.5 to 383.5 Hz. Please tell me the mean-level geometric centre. 1.60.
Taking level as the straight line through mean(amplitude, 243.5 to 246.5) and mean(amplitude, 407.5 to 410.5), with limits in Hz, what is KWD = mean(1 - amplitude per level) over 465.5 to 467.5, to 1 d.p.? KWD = -2.2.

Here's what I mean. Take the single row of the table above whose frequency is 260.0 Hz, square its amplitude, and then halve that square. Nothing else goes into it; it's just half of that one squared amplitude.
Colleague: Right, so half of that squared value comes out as 1.37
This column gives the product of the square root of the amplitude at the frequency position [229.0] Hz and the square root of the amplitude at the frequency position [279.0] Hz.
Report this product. 1.633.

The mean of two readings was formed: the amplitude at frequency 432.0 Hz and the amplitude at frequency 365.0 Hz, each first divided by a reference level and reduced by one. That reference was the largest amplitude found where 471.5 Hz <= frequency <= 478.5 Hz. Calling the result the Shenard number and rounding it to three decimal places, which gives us -0.217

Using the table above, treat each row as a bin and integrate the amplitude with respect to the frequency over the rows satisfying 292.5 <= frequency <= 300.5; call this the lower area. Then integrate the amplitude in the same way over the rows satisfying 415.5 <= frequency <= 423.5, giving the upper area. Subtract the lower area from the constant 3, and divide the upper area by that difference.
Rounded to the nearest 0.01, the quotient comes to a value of -0.47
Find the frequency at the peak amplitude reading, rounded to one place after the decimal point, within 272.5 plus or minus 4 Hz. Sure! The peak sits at 269.0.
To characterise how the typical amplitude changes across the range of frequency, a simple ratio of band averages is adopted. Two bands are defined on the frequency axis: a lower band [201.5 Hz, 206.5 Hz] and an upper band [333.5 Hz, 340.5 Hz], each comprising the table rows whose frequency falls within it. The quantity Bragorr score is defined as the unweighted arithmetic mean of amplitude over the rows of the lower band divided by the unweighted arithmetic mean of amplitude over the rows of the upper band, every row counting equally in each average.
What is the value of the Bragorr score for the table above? 1.02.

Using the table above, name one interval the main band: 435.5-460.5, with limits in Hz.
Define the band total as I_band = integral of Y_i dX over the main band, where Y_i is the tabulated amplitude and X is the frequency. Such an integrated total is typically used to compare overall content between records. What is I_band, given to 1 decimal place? 39.9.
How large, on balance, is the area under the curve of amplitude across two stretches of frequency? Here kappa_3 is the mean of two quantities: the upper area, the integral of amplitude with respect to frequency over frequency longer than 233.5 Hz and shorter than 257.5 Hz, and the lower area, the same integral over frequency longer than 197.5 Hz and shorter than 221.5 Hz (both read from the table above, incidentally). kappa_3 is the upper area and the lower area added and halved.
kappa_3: 39.0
